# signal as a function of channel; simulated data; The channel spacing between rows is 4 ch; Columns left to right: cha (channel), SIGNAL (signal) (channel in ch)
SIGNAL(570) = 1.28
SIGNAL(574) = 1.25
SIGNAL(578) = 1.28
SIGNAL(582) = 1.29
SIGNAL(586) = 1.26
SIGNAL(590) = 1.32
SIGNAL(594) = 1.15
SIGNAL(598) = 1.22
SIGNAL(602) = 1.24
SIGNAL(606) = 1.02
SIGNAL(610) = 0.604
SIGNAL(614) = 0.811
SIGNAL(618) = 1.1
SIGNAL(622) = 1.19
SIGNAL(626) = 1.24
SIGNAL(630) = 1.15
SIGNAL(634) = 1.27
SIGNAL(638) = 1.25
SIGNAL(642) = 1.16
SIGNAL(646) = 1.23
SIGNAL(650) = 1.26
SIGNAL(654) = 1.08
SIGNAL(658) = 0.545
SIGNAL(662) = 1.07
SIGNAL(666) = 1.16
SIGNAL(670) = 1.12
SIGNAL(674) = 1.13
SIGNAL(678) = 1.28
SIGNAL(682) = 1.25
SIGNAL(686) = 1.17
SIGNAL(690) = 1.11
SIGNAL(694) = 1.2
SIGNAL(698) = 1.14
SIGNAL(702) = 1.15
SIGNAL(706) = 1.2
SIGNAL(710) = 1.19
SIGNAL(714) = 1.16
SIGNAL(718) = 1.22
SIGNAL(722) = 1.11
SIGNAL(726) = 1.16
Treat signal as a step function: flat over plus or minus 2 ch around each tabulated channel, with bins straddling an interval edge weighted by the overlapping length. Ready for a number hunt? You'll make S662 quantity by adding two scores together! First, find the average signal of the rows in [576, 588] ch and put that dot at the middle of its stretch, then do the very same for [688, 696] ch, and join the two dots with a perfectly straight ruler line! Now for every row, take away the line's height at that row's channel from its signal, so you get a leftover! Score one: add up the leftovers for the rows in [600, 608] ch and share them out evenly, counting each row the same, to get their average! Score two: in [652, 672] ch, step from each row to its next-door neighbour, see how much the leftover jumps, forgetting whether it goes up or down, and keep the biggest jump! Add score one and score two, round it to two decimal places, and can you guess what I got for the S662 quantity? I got 0.41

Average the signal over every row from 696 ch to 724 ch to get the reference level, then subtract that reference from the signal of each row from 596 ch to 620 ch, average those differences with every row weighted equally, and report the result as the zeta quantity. -0.17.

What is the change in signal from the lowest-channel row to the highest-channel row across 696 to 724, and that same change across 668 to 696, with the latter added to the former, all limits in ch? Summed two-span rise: 0.050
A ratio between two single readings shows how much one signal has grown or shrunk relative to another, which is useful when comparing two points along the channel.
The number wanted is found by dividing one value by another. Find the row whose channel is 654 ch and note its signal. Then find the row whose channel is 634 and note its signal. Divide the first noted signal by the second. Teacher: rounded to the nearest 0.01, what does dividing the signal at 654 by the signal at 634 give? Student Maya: 0.85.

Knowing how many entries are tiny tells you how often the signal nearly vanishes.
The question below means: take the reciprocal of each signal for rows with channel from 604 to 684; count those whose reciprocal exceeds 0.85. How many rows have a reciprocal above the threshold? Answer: 12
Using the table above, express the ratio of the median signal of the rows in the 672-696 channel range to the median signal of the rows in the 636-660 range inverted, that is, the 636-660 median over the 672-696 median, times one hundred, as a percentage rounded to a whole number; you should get 101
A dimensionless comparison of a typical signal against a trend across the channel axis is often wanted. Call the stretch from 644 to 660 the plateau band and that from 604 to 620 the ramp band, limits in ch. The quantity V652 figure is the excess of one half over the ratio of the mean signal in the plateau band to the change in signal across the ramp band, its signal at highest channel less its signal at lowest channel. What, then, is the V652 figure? -12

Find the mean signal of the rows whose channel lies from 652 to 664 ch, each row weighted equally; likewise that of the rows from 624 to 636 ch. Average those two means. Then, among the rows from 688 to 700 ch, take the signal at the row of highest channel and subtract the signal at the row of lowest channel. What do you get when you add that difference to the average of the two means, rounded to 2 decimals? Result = 1.09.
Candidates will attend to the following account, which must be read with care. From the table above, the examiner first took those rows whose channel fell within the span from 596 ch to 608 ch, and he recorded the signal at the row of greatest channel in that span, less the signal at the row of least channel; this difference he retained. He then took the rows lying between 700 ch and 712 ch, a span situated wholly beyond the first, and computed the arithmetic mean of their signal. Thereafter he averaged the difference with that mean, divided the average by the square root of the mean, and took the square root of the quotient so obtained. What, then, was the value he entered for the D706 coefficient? 0.67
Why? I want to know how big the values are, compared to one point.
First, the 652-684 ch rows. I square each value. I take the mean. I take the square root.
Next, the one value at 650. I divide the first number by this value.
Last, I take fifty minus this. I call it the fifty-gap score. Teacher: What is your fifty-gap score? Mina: 49.1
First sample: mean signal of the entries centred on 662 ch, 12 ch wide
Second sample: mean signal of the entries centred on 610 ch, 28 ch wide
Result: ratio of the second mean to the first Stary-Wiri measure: 1.11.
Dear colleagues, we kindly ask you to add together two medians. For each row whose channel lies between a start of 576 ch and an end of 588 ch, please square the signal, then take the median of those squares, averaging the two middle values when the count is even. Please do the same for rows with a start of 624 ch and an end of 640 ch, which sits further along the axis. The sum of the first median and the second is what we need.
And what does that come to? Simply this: 3.2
